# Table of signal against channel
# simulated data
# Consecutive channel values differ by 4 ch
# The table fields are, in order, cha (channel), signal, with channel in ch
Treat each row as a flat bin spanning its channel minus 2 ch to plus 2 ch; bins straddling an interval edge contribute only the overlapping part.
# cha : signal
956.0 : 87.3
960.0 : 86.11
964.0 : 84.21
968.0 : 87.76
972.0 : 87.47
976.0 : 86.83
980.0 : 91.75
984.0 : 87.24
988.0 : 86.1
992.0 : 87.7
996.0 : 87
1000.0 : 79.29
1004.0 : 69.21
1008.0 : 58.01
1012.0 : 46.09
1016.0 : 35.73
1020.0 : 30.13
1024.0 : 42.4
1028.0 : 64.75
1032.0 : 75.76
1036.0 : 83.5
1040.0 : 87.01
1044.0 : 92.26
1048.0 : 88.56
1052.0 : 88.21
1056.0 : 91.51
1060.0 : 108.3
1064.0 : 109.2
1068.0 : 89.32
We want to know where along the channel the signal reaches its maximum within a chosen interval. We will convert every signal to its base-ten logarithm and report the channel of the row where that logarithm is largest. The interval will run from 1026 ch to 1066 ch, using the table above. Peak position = 1064.0 ch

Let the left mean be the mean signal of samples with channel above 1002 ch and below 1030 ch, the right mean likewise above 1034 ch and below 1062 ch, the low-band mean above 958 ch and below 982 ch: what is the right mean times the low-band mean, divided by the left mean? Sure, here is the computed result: 161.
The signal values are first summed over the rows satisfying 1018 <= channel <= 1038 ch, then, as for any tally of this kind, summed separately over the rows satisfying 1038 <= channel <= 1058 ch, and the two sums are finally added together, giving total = 744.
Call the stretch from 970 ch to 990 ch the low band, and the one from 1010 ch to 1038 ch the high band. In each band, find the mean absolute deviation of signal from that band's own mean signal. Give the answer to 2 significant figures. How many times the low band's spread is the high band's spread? 11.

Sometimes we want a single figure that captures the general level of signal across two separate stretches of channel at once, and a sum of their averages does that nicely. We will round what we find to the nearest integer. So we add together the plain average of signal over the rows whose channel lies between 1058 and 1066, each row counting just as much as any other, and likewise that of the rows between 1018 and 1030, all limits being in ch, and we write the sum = 155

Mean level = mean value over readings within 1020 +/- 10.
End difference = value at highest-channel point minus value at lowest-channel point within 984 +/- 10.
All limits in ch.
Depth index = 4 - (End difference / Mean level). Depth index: 3.98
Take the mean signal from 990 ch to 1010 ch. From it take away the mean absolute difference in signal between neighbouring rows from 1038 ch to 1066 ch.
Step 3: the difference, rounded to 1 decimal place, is 71.2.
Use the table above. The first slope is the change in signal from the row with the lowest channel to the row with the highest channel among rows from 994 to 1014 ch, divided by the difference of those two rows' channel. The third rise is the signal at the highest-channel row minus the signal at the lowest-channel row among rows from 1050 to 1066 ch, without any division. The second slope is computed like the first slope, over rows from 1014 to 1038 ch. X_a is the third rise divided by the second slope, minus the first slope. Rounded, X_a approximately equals 11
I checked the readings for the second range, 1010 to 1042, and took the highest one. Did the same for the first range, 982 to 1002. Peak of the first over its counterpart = 1.0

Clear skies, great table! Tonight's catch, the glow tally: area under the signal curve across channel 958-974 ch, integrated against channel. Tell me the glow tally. 1382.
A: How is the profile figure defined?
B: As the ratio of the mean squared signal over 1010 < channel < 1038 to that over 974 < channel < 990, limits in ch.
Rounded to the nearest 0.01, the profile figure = 0.42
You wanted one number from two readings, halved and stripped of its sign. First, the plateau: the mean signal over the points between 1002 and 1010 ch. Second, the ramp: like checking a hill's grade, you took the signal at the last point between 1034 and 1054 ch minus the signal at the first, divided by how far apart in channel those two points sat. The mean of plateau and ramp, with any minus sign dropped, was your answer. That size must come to 32.0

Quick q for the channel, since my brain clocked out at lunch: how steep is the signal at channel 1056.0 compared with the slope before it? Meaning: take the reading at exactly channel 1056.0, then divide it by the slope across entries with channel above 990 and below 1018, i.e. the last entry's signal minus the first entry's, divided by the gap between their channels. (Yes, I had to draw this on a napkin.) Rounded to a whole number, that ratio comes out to -42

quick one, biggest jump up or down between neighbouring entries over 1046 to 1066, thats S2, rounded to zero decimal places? 17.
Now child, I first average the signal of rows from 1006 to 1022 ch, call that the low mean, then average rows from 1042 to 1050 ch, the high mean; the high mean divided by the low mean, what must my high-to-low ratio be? 2.1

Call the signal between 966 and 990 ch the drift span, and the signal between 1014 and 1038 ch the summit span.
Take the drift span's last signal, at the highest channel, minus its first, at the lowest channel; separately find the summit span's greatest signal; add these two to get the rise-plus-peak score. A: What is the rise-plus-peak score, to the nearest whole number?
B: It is 82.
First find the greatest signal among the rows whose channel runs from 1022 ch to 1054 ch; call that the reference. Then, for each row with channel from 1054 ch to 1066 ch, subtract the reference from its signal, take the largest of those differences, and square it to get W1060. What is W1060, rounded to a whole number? 287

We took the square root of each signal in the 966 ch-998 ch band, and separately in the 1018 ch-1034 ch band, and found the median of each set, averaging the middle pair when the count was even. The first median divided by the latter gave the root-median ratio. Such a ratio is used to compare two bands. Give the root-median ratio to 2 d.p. 1.28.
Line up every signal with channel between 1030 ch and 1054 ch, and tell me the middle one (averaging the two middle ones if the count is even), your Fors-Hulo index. 87.6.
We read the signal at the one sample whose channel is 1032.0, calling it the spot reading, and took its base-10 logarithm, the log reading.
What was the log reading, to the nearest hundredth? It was 1.88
